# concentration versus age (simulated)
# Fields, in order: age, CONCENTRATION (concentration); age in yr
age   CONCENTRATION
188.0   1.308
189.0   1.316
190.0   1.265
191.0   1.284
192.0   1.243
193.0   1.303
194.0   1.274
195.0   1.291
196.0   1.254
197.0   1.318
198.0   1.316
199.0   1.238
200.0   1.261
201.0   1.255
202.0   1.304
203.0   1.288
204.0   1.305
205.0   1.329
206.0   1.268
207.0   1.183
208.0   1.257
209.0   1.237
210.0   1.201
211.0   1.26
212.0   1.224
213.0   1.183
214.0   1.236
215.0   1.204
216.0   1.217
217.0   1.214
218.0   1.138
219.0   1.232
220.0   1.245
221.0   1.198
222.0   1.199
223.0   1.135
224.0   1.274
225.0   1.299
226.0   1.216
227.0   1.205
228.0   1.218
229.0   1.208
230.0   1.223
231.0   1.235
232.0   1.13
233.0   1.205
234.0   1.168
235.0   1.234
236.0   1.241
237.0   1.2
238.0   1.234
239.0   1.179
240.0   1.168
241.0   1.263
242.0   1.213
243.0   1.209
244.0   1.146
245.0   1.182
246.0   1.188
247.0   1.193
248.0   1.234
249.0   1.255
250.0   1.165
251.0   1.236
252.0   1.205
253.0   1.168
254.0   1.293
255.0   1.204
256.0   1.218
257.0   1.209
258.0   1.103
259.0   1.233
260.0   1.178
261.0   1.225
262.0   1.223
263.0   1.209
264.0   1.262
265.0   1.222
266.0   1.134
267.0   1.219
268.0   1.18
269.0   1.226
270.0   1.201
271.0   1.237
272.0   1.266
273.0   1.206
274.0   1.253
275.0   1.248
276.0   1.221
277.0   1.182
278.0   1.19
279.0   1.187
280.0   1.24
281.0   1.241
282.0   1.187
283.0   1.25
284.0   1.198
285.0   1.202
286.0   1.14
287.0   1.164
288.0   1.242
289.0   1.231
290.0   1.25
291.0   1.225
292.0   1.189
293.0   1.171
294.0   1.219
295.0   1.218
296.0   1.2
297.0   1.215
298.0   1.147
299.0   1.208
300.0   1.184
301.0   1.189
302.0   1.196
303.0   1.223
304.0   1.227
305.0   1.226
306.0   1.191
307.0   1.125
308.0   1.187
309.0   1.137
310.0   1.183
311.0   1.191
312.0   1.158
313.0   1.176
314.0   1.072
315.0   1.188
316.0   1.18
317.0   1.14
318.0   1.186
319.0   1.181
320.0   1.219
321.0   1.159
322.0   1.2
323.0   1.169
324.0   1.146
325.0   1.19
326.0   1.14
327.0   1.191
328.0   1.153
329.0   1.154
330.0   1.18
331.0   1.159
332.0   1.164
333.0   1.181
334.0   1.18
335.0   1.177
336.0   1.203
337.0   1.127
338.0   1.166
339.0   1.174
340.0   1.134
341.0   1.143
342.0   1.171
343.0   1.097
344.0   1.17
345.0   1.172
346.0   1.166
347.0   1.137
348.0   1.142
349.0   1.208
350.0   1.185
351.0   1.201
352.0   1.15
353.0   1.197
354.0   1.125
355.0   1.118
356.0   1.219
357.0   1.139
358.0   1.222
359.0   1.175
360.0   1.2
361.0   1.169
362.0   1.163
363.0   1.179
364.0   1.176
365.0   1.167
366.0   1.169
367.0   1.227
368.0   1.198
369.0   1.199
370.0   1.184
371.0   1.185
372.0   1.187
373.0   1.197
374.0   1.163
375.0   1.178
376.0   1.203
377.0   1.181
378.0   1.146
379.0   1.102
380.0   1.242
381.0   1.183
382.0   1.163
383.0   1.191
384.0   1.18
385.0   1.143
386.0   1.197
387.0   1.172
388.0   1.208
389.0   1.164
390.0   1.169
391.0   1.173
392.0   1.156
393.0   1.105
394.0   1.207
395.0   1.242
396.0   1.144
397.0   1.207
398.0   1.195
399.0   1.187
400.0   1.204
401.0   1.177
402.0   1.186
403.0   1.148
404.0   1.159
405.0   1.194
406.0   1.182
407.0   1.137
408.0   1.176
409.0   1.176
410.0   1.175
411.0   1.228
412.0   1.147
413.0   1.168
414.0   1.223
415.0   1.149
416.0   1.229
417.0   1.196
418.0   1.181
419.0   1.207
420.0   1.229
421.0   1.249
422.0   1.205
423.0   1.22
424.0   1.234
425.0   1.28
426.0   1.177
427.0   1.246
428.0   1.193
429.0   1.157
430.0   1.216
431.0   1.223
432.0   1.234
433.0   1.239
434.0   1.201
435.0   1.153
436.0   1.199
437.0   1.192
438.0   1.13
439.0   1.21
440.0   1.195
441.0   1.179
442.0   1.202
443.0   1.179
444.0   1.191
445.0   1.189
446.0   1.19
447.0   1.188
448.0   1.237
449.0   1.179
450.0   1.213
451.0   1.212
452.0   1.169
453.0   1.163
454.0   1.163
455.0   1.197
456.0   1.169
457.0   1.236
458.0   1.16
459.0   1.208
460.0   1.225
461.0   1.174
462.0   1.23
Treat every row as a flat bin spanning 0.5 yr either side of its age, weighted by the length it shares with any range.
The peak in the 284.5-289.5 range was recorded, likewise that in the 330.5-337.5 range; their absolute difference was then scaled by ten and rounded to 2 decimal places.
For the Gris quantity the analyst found 0.39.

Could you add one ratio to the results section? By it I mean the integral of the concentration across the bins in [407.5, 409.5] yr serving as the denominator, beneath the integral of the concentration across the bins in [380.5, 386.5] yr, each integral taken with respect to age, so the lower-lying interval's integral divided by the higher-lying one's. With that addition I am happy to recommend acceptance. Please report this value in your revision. 3.0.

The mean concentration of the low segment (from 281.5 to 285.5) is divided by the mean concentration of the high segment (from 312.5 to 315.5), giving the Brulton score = 1.06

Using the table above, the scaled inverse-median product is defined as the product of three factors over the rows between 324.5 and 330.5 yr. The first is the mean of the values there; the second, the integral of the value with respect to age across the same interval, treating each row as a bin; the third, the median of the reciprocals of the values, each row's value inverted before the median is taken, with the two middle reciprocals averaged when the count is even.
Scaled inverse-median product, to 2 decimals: 7.01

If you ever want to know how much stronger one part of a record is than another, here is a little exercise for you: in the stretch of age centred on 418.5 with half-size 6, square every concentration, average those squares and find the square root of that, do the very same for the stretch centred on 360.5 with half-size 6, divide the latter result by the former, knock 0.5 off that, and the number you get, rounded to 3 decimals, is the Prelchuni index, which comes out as 0.473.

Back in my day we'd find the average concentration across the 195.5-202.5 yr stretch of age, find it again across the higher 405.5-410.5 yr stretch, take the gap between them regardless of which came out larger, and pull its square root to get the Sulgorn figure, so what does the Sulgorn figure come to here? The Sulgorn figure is 0.330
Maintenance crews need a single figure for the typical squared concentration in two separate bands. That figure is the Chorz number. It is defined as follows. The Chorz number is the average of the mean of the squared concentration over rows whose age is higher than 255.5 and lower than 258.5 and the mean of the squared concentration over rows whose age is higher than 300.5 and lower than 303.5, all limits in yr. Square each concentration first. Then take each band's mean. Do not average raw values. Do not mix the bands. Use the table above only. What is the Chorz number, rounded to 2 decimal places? 1.42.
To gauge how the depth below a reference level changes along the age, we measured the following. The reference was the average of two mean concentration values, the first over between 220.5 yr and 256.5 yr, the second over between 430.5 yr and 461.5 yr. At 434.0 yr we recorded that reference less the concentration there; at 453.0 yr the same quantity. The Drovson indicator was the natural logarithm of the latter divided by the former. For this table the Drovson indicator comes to 4.4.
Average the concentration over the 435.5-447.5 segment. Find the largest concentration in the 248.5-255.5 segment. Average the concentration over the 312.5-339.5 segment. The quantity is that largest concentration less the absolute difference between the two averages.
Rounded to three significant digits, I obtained 1.27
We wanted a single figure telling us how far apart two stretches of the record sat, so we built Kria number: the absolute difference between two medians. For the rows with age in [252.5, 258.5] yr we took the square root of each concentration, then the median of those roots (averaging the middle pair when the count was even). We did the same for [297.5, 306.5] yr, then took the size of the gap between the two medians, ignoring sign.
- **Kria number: 0.0048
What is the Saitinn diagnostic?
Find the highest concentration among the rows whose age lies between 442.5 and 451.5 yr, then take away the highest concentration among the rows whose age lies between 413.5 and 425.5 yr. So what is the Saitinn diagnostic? -0.043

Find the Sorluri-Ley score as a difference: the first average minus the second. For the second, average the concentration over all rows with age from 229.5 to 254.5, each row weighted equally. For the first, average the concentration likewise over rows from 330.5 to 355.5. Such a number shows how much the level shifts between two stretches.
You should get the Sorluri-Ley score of -0.045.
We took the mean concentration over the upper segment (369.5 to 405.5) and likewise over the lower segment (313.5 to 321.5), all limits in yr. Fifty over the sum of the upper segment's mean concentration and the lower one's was 21.3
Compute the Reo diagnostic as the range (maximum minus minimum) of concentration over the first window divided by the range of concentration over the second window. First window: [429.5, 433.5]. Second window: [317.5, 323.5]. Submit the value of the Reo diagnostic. 0.38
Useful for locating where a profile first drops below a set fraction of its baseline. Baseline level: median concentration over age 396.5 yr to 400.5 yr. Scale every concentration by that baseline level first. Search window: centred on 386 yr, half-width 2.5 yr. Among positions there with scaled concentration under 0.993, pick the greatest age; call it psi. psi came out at 387.0 yr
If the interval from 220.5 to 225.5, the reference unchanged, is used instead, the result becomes 223.0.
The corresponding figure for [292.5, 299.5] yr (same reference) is 298.0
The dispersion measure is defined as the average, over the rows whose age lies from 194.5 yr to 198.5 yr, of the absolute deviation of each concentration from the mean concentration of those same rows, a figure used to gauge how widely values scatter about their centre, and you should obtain 0.022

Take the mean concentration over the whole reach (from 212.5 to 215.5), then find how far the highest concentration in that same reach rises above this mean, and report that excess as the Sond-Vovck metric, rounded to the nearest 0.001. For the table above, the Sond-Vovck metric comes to 0.028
